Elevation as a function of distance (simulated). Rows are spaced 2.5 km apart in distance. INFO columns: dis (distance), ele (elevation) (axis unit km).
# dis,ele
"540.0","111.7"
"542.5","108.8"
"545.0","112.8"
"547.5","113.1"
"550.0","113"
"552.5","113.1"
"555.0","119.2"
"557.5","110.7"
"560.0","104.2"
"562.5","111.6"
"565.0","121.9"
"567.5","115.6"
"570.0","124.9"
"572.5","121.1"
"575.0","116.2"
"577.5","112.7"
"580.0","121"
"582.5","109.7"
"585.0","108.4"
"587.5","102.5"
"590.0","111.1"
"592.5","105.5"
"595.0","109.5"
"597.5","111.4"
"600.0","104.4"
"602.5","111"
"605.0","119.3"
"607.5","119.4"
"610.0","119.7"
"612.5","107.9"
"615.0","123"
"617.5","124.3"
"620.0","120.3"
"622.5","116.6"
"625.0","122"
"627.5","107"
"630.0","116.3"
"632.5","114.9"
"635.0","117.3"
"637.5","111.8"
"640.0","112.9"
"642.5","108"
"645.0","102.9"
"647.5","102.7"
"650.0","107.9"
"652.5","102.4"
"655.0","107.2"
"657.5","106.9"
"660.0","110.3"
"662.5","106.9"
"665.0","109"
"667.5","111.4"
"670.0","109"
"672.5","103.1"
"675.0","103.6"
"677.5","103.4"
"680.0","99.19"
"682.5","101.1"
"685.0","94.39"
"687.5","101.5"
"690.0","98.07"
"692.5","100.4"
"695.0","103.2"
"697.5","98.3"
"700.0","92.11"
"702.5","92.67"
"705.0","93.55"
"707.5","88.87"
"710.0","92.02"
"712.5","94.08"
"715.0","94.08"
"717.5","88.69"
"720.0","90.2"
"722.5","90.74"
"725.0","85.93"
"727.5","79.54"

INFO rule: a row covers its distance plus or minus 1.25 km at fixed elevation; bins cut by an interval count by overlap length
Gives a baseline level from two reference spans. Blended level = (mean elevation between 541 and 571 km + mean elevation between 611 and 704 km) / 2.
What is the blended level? 111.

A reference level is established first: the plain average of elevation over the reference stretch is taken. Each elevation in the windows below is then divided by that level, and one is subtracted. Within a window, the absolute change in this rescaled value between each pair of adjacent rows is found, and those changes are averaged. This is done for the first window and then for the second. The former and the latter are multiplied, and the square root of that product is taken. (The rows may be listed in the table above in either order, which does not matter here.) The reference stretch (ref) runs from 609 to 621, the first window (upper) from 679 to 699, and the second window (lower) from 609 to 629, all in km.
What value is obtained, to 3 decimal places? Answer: 0.049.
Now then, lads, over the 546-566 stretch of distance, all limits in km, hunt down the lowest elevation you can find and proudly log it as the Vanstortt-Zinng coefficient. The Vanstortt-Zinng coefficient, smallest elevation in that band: 104.2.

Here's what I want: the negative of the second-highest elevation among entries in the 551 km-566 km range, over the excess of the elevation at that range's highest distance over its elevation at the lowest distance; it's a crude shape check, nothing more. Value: -14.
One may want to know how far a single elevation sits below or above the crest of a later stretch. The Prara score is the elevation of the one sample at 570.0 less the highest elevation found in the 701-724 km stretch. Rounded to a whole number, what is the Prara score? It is 31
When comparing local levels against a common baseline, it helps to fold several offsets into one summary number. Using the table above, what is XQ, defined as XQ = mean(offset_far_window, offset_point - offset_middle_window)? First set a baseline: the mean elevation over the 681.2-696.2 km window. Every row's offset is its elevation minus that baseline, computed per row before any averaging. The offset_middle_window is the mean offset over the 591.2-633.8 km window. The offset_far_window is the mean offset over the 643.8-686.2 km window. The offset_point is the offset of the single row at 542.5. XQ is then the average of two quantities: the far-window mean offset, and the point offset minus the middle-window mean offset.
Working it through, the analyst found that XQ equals -1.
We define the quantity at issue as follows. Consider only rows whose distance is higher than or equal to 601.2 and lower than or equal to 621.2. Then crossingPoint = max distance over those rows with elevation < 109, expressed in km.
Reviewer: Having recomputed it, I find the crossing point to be 612.5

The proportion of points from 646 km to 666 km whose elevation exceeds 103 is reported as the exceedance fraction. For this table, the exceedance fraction 0.75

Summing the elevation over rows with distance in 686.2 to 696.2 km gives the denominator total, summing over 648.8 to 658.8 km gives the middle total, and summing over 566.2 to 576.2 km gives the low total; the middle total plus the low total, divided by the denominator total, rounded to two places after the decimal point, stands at 2.24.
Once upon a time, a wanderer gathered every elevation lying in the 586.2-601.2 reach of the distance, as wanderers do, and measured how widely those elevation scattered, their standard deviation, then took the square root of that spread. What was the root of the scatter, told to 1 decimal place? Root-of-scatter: 1.9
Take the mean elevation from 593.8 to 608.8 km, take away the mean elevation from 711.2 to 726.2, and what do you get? 22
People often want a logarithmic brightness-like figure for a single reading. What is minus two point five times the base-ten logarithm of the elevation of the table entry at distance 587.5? -5.03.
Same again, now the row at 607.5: -5.19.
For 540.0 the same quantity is -5.12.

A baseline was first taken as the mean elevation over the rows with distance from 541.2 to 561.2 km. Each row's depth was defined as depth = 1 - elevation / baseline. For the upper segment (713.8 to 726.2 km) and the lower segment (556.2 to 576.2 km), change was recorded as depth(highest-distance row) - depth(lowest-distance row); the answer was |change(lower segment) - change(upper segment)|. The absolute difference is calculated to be 0.12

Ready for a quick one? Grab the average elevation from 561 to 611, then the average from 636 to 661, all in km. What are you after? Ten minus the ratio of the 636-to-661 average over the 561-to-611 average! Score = 9.06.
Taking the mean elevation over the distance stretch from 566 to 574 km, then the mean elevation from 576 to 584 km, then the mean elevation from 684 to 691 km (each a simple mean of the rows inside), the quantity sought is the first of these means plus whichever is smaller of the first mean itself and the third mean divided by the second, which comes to 121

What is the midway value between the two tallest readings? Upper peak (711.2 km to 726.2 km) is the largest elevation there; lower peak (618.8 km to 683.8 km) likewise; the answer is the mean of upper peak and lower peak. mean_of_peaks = 108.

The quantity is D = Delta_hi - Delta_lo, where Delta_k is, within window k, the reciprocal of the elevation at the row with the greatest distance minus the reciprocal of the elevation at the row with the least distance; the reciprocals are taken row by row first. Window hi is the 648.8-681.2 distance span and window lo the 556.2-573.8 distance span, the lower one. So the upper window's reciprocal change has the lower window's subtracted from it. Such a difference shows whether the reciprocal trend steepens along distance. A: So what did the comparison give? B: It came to 0.0016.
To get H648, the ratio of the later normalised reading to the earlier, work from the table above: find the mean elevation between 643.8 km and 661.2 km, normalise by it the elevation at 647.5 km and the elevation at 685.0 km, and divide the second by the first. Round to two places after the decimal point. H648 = 0.92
